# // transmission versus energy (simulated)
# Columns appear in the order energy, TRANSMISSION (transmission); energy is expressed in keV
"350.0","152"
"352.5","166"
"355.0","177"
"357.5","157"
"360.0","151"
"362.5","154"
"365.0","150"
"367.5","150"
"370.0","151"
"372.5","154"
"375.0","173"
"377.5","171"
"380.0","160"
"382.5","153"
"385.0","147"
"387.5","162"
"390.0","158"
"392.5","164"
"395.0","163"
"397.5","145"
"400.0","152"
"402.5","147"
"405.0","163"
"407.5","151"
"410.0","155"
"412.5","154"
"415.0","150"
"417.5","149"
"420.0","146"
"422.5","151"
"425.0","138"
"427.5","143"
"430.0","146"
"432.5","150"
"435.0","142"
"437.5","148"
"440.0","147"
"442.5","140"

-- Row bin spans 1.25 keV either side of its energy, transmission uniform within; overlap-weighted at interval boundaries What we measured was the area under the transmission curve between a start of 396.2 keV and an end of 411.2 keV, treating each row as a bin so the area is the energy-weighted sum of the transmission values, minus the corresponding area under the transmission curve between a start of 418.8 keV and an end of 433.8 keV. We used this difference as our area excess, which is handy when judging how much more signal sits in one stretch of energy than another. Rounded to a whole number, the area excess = 98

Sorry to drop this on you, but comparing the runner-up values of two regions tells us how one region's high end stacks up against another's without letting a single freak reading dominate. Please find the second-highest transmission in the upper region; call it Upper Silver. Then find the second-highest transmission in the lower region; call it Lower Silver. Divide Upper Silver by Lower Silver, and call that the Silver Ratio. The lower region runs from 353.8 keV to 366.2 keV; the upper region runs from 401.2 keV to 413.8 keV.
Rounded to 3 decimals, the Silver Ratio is 0.987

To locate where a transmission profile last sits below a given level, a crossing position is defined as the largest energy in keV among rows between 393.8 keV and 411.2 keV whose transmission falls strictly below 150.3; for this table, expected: 402.5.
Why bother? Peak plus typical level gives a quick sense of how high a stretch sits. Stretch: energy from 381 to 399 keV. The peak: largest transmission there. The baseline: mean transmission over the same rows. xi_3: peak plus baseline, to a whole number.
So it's 320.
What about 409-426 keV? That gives 304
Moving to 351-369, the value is 335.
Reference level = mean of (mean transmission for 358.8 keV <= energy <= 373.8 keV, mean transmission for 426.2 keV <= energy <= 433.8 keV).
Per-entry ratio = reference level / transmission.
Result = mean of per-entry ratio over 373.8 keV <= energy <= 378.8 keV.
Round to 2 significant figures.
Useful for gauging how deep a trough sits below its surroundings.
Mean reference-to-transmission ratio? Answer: 0.87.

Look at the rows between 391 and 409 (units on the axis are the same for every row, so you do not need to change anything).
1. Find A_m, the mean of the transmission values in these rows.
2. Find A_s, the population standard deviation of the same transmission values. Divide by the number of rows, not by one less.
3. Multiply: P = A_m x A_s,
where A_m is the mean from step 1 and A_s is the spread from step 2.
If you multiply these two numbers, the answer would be 1169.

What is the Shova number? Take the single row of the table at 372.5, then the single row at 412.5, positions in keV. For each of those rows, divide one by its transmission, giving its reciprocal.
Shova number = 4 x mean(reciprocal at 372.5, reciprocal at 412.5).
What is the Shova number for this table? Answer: 0.0260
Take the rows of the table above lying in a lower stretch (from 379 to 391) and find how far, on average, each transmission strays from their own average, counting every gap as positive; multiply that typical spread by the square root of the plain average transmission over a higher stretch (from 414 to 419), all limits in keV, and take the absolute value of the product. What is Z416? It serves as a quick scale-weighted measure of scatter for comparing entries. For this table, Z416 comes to 59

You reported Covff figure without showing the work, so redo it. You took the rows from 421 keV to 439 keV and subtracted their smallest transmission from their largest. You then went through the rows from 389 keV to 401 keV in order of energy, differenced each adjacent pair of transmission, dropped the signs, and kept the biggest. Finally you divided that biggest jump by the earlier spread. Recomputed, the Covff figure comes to 1.38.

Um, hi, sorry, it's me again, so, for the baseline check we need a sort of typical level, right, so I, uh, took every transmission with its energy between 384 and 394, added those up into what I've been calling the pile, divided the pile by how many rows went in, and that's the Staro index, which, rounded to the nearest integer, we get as 158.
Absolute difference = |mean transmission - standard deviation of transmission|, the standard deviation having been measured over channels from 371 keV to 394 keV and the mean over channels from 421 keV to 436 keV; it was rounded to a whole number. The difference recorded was 137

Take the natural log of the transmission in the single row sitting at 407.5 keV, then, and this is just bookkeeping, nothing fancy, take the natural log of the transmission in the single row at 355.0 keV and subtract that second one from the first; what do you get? -0.16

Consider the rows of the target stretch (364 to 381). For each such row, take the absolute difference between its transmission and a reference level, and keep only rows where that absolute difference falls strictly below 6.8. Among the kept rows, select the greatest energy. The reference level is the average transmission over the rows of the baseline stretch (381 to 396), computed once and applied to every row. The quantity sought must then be 380.0 keV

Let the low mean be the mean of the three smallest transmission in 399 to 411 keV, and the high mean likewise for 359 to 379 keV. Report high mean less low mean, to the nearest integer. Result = 0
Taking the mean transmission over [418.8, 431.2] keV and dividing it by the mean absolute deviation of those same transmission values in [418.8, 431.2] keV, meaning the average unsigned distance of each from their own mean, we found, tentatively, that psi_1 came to 42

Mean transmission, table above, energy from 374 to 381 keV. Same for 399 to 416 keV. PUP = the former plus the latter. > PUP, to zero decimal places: 321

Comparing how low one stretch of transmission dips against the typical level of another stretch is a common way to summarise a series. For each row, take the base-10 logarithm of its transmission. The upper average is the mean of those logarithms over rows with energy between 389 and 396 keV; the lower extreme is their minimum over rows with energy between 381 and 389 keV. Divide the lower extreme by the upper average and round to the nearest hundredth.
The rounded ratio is 0.98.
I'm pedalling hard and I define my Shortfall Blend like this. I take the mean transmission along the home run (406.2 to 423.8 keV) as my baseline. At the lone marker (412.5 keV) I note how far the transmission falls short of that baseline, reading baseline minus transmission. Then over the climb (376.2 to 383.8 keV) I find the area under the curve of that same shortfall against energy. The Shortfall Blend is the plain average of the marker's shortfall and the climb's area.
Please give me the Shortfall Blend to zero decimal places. -41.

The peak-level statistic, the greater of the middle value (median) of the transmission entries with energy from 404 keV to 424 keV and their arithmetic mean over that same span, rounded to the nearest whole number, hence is 152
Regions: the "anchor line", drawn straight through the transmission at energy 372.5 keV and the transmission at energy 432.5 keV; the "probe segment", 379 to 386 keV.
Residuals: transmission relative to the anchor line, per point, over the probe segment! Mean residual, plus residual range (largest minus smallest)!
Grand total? 12.7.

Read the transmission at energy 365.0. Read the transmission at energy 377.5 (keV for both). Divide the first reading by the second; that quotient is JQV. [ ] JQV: 0.88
